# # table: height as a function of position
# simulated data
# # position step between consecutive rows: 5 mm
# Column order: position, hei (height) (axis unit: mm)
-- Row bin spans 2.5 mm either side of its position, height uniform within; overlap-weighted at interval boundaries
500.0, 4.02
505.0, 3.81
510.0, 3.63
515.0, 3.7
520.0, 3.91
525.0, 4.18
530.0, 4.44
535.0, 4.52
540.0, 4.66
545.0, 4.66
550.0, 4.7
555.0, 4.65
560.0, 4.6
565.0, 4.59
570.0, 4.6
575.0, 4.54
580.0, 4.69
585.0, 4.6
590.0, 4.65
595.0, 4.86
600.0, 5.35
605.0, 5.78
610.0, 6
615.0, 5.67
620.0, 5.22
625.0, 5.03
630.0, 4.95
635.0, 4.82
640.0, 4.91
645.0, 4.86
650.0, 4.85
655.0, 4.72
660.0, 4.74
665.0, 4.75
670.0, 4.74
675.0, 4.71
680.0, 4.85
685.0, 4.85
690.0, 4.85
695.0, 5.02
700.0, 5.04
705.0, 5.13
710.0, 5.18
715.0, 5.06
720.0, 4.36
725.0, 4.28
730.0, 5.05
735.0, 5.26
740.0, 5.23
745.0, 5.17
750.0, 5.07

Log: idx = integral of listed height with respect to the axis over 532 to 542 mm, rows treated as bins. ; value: 45.8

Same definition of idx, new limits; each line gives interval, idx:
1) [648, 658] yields 47.8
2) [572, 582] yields 46.1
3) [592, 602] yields 50.7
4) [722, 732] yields 46.3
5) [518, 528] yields 40.7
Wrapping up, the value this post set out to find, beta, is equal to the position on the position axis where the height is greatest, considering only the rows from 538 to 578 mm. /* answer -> 550.0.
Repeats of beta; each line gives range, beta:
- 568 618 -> 610.0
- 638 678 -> 640.0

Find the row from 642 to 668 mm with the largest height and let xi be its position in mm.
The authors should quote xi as 645.0 mm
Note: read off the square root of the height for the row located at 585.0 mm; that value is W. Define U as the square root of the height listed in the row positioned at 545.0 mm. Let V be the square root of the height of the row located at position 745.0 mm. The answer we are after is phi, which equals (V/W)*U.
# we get 2.3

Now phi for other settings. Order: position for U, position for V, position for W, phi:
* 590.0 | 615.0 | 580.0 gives 2.4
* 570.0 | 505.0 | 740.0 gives 1.8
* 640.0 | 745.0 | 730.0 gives 2.2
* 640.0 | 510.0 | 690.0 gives 1.9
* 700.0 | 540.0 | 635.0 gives 2.2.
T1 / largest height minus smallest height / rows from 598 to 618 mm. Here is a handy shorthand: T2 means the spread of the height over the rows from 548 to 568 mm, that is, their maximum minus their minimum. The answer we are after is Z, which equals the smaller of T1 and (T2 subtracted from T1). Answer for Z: 0.54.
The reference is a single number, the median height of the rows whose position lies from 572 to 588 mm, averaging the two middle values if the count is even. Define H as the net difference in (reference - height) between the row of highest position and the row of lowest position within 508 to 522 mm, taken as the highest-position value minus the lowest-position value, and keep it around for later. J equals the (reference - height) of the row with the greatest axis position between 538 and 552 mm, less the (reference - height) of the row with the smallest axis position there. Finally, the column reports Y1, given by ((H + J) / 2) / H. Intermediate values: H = -0.28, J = -0.04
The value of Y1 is 0.6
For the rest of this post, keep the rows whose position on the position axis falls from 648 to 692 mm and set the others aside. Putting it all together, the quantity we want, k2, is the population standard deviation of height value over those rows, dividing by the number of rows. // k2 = 0.060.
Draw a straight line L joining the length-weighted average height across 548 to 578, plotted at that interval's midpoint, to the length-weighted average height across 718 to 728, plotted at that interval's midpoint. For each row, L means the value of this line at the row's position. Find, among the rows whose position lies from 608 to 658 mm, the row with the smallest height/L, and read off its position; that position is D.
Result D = 655.0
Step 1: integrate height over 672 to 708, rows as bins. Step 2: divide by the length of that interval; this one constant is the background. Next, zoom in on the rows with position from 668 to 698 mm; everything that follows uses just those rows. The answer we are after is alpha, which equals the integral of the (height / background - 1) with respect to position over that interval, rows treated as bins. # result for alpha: -0.5 mm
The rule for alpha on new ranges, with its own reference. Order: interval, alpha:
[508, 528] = -4.3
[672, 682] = -0.3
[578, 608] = 0.5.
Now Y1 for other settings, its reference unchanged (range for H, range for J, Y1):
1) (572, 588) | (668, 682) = 1.4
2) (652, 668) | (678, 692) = 0.5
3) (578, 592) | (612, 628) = 8.5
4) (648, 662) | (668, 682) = 0.0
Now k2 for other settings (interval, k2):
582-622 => 0.495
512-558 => 0.346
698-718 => 0.056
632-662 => 0.067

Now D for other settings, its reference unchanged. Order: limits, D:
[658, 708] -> 675.0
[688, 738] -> 725.0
